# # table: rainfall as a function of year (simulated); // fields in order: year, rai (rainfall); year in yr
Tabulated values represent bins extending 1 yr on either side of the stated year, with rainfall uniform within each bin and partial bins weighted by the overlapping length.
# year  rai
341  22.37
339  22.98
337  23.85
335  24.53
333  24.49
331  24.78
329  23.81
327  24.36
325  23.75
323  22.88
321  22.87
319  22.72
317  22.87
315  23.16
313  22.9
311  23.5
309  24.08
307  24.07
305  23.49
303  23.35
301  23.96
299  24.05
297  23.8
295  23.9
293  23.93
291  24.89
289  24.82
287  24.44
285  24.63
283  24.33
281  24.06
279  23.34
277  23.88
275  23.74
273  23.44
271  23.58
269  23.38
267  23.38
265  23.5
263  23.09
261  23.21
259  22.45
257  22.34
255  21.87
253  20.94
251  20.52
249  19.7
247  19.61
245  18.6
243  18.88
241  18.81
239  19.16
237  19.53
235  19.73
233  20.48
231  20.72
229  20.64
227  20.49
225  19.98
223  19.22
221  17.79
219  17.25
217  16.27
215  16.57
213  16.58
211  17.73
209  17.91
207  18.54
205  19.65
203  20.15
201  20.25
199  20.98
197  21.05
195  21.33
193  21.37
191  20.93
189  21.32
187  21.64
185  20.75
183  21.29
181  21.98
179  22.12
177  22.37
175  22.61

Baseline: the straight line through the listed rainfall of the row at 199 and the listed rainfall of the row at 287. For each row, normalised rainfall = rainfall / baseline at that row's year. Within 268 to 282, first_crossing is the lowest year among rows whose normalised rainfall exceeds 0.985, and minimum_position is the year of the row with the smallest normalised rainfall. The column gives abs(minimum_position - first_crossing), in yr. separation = 10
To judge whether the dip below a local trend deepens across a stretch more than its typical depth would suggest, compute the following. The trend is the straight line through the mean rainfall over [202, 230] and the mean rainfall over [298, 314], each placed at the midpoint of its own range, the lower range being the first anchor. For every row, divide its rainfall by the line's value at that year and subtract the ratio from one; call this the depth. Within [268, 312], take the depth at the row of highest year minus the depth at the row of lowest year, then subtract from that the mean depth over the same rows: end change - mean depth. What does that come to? 0.16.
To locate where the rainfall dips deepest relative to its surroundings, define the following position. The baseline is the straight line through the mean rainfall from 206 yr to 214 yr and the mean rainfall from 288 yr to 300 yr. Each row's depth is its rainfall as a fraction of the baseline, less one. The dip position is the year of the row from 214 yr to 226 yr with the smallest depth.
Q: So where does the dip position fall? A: 217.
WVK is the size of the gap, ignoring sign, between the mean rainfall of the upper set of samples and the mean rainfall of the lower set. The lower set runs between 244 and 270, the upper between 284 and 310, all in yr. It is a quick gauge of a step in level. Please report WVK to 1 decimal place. 2.4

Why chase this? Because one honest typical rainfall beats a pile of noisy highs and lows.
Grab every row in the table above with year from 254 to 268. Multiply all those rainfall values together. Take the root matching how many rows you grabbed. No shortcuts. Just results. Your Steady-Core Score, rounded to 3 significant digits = 22.8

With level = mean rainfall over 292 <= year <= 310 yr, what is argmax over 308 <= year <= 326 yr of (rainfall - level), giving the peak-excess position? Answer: 309 yr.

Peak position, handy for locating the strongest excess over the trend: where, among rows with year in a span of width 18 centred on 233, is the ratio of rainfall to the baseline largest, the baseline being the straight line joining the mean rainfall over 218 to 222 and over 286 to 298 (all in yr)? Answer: 227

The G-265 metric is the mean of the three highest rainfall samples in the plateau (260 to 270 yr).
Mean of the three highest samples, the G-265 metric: 23.4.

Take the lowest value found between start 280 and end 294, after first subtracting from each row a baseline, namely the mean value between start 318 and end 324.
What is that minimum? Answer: 1.1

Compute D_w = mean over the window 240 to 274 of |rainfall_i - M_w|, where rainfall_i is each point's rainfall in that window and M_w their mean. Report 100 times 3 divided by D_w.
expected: 180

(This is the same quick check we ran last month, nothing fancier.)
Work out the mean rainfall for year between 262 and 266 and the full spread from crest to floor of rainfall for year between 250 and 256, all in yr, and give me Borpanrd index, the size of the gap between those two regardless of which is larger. 21.9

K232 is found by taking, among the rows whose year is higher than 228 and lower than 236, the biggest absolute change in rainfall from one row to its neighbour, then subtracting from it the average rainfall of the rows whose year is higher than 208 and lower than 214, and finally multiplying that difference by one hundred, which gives -1666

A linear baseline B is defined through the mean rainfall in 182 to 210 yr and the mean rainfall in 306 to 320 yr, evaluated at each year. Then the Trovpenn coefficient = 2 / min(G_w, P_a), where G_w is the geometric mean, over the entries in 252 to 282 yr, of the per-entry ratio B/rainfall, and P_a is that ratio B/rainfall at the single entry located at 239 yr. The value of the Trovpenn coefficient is 2.08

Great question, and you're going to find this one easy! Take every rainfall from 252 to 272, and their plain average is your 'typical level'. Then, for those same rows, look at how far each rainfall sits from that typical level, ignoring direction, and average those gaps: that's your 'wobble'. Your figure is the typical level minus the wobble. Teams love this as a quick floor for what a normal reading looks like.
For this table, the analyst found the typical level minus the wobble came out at 22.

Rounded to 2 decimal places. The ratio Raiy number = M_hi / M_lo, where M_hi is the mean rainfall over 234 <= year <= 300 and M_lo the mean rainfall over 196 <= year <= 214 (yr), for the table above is 1.17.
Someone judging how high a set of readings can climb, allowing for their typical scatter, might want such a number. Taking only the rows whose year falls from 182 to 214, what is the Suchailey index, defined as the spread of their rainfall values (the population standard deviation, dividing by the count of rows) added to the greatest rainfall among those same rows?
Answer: 23.2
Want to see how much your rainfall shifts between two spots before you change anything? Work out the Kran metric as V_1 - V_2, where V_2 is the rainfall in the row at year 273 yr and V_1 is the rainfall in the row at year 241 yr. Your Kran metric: -4.6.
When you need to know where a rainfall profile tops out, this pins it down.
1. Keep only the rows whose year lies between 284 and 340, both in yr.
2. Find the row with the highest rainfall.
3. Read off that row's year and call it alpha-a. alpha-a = 291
